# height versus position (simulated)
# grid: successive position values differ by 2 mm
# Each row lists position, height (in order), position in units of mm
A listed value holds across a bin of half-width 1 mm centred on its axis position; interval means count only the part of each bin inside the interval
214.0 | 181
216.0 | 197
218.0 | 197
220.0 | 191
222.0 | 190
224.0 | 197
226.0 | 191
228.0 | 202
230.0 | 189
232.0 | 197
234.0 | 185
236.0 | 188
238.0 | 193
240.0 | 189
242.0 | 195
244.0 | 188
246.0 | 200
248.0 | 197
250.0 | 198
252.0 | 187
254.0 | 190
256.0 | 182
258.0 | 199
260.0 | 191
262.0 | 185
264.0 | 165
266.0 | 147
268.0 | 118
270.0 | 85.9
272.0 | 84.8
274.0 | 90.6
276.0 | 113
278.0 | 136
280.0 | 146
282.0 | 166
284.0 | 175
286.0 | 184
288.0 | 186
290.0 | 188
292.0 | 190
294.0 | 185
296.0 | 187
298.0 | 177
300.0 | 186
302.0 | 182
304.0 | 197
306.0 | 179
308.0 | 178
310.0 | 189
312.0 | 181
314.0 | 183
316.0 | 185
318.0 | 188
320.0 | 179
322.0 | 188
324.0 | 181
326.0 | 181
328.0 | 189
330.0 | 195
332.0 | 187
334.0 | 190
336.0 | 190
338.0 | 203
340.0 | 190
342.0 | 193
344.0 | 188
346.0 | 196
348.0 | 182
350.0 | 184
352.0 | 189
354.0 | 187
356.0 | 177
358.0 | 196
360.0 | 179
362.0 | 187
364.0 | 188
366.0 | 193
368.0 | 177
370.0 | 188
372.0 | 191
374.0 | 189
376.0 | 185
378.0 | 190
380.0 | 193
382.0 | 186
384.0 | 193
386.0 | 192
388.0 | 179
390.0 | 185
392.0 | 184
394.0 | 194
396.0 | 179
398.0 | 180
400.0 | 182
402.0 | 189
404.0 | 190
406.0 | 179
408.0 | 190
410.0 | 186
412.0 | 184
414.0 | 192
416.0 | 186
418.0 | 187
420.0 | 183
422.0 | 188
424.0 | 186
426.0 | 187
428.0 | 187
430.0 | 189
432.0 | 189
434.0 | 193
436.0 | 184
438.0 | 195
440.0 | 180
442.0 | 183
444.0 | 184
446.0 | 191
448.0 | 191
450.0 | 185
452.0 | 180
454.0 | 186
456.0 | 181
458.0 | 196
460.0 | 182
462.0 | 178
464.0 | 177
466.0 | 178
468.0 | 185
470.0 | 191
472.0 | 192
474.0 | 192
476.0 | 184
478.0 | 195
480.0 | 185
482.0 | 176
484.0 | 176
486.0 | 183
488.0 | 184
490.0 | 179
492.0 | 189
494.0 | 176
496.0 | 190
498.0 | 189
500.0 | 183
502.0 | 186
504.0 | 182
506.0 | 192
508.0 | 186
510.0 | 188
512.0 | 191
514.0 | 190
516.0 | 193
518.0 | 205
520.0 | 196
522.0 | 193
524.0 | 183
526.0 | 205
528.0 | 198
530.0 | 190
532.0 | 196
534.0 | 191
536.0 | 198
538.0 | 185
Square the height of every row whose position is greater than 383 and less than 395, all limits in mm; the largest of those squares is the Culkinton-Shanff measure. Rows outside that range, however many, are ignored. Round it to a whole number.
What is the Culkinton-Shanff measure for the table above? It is 37636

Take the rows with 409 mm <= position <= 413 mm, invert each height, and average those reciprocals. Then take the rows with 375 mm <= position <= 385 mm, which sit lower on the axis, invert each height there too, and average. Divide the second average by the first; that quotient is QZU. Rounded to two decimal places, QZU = 0.98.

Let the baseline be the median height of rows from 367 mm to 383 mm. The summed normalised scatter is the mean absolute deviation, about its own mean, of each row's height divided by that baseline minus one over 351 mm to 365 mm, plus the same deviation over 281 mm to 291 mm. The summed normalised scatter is 0.064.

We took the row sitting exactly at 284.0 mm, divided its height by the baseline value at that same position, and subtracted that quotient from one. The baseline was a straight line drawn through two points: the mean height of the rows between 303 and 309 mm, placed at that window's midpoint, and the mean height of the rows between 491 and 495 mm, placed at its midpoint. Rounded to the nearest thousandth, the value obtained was 0.054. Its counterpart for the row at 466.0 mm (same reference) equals 0.026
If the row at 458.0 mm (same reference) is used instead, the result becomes -0.072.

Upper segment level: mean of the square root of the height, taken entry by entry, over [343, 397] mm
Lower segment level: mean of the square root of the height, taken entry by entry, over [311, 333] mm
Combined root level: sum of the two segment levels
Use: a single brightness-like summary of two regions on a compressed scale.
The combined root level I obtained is 27.3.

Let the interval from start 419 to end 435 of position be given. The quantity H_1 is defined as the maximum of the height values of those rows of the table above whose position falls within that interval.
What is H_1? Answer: 193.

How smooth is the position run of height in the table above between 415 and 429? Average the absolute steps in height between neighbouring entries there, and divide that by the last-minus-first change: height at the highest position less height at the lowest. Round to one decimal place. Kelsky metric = 2.2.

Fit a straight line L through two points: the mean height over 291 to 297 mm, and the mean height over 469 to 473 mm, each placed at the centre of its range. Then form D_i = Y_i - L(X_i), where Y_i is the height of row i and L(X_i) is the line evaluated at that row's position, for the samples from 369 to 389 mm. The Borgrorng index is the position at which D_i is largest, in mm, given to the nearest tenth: 380.0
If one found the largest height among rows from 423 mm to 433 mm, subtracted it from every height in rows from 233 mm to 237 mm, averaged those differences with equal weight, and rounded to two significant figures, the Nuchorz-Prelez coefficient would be -2.5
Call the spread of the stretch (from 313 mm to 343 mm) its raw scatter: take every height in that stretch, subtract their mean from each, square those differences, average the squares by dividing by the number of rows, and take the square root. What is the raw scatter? 5.9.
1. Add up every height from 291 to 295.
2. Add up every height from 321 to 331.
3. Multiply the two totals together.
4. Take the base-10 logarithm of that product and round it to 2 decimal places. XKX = 5.54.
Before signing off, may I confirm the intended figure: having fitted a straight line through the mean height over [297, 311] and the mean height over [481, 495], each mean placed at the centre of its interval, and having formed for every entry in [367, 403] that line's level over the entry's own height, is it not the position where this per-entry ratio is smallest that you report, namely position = 394.0 mm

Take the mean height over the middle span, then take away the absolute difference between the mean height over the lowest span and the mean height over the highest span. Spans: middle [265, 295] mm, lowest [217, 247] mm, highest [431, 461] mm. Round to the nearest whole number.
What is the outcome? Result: 140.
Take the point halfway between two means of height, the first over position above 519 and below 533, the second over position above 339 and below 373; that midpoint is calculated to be 191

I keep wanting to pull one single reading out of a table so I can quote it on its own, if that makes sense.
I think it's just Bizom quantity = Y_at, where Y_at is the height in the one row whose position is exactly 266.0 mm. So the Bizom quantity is 147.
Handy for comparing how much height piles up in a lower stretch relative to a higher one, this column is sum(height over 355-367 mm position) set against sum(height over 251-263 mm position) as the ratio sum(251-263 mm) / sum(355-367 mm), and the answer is 1.01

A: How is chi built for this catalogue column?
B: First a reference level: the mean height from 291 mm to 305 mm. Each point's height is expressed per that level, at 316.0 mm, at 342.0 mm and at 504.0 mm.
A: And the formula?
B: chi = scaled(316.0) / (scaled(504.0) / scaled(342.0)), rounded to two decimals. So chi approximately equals 1.05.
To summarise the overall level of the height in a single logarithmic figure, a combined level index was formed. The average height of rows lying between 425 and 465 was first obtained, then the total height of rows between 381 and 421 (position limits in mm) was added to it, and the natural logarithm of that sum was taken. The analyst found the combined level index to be 8.27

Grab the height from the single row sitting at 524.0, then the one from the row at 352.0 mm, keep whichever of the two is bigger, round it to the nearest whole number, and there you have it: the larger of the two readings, 189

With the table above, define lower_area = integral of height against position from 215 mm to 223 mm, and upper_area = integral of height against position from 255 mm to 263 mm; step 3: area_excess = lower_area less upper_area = 36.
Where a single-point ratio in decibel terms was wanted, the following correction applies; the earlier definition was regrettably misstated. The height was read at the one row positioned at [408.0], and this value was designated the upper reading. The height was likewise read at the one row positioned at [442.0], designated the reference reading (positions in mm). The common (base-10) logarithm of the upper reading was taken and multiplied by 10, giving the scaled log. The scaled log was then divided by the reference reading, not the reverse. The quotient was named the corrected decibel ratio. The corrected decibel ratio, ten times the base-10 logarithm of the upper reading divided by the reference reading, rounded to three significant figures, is 0.125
